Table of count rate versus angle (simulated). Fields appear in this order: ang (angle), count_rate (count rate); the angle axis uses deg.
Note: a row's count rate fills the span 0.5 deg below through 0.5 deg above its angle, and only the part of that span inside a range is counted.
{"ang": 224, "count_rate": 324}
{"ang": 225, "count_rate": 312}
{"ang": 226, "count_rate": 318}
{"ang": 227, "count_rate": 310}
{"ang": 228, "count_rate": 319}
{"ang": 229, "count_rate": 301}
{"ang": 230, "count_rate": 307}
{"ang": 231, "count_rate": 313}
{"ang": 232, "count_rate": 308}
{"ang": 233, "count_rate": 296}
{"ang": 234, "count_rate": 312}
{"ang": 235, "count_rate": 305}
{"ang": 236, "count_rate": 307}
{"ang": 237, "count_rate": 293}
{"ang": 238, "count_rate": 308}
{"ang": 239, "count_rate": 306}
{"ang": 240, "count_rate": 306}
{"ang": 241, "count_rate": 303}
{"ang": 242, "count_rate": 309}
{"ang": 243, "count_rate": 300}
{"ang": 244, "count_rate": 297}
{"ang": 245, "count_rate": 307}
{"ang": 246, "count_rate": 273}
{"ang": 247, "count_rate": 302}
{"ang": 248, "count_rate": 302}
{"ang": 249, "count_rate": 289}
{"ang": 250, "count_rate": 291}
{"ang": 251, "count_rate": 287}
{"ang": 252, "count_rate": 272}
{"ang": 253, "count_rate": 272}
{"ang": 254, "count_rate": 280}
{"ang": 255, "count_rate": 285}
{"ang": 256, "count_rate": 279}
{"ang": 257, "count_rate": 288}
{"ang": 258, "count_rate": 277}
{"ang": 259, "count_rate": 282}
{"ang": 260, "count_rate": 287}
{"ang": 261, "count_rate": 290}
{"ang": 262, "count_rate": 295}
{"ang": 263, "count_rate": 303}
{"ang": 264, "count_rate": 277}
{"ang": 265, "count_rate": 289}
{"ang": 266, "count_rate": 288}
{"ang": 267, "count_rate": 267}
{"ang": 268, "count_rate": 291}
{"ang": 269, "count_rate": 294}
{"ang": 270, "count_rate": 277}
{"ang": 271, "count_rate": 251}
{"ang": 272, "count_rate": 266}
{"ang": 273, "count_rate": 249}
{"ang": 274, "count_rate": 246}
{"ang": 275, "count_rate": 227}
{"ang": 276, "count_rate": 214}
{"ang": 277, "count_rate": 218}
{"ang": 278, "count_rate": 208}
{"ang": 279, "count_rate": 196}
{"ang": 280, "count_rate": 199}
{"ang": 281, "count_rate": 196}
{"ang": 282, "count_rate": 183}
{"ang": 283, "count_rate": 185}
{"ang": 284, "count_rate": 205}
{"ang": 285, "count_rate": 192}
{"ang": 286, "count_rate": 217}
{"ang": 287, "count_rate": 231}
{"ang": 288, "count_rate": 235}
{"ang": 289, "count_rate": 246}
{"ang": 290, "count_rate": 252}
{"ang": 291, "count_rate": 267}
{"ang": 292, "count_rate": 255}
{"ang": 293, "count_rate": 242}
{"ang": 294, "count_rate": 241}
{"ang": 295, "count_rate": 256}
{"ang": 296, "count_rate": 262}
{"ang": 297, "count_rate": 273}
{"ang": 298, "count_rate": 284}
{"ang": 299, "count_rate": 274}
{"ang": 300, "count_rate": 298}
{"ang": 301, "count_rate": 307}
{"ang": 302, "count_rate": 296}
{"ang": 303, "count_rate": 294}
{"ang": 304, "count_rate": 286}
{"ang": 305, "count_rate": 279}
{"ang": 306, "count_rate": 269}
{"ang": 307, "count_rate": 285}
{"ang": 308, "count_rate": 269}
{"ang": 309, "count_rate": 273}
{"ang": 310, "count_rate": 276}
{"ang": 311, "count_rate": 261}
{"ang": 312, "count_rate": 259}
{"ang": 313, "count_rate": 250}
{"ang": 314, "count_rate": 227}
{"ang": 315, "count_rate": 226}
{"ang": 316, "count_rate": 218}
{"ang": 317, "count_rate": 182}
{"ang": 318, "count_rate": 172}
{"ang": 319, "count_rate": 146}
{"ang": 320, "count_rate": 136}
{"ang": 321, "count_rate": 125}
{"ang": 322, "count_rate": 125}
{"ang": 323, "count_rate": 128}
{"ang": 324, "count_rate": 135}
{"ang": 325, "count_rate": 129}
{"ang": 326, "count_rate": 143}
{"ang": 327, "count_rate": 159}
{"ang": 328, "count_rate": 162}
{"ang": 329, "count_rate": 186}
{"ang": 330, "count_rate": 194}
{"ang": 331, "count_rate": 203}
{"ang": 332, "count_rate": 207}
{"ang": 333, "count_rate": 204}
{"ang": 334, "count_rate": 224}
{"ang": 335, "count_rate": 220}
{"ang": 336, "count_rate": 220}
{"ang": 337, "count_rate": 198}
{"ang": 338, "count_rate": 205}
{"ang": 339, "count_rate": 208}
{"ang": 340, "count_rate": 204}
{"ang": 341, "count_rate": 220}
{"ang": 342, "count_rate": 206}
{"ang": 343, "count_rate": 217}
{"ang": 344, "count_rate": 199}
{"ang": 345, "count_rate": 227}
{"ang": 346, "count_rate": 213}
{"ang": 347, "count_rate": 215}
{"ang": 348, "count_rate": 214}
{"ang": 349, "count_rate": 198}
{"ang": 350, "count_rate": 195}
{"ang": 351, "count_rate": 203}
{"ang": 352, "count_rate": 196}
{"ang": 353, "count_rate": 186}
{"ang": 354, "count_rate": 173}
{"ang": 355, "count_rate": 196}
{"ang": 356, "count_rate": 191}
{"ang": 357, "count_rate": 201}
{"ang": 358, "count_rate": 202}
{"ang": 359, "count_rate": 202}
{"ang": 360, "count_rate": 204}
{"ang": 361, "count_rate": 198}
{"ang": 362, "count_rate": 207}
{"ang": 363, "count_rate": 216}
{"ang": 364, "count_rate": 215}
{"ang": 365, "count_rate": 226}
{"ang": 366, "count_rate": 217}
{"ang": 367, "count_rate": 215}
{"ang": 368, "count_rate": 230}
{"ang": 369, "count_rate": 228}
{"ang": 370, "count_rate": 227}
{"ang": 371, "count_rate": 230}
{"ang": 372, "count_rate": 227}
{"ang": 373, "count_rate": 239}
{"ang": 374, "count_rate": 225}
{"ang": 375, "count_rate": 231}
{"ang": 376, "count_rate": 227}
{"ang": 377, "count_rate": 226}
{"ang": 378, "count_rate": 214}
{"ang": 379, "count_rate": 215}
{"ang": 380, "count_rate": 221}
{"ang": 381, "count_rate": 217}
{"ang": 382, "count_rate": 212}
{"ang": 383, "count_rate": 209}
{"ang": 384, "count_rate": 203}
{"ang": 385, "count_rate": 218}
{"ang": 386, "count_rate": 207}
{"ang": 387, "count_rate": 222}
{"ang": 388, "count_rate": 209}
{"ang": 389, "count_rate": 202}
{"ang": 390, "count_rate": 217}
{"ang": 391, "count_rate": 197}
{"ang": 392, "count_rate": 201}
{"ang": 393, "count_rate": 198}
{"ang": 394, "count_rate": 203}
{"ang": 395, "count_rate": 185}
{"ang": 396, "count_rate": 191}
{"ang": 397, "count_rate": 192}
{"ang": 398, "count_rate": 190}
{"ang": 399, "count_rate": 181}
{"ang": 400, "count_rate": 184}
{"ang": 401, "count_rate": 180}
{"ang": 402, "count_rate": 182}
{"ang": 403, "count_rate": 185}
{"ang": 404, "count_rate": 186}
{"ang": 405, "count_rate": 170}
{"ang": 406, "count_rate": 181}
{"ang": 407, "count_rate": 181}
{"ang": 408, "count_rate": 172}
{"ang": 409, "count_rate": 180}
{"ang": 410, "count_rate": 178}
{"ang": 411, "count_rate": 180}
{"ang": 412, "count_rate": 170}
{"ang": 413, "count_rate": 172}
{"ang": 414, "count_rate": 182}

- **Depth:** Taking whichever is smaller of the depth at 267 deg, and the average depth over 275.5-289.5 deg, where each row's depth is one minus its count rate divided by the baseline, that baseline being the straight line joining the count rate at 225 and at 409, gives 0.05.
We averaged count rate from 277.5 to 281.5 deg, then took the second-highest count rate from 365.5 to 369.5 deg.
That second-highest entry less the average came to 28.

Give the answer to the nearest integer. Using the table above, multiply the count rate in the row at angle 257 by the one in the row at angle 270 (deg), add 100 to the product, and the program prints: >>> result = 79876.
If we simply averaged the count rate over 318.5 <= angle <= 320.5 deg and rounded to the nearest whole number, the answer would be 141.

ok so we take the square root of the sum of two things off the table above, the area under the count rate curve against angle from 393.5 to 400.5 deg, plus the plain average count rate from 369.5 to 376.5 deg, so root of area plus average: 39.4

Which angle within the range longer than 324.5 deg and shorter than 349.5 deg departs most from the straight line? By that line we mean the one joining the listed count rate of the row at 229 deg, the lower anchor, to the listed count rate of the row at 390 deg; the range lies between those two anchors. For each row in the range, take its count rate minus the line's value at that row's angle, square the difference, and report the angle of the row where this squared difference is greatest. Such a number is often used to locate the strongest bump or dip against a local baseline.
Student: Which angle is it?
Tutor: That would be 325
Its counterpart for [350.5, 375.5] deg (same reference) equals 354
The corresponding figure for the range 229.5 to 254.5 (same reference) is 246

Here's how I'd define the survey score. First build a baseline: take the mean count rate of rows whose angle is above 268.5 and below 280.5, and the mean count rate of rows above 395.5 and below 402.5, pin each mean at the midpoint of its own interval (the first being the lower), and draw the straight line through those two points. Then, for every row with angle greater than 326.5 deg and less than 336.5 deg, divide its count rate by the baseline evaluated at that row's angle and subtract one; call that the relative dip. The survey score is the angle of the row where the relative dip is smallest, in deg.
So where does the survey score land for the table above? 327 deg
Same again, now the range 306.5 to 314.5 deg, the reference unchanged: 314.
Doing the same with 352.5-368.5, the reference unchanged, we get 354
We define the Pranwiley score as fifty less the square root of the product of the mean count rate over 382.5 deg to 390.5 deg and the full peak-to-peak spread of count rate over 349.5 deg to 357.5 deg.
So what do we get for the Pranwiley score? -30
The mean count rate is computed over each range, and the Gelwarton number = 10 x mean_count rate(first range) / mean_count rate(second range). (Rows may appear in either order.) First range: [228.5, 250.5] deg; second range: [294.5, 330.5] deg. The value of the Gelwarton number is 13.5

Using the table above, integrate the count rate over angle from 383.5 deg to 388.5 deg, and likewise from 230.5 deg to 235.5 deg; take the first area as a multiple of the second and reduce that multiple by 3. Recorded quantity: -2.31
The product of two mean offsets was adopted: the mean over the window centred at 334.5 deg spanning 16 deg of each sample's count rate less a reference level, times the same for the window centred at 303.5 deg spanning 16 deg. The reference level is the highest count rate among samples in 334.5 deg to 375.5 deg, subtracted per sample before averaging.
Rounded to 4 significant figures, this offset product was -1562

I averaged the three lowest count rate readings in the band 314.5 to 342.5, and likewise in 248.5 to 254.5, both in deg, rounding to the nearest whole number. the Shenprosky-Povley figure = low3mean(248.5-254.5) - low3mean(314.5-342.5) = 149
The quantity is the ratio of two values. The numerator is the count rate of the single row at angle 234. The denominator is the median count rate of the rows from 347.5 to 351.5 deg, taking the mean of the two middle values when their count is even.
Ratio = 1.56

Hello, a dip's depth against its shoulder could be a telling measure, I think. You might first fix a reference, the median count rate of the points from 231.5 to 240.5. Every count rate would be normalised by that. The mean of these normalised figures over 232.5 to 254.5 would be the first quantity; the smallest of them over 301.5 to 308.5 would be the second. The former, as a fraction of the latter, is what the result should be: 1.10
